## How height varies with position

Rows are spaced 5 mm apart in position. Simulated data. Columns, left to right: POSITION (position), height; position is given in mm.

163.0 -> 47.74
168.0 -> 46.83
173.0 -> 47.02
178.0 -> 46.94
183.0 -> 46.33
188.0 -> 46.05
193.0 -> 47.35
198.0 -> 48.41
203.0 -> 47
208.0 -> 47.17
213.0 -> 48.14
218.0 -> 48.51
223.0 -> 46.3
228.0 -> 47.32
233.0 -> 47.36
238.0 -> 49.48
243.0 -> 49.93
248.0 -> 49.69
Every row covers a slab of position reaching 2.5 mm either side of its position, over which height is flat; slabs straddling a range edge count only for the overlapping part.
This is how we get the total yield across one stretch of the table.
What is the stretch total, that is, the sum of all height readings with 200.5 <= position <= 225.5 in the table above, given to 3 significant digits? 237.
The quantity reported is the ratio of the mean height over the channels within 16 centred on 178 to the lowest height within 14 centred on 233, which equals 0.99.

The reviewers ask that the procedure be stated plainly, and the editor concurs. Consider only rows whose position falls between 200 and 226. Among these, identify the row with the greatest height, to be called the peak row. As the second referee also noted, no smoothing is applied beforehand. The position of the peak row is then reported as 218.0 mm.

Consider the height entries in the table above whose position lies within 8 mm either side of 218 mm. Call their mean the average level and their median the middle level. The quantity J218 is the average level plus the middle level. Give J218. 95.8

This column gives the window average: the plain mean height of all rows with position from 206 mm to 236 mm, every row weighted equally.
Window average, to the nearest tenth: 47.5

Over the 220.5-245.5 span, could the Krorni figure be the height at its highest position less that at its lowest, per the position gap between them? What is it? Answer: 0.18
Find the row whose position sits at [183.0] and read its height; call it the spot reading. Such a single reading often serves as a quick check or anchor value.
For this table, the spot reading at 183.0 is 46.33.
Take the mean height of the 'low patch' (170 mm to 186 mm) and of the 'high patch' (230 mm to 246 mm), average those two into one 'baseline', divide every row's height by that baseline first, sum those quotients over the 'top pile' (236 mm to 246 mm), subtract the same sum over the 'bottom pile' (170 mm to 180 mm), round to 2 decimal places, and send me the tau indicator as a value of 0.11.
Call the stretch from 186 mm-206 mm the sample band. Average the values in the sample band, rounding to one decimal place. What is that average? 47.2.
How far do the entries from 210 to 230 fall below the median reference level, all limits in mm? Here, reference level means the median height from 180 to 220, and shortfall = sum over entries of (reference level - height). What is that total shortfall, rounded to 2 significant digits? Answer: -1.2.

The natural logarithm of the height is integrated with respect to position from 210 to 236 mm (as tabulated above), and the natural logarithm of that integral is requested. 4.6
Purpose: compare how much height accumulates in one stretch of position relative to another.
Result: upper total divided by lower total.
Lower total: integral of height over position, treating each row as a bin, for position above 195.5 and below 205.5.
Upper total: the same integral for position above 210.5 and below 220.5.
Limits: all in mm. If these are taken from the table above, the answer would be 1.01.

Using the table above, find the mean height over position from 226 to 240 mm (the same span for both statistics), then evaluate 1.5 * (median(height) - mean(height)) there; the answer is -1.0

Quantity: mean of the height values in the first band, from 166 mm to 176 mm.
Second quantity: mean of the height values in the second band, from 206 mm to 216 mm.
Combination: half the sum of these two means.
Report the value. 47.3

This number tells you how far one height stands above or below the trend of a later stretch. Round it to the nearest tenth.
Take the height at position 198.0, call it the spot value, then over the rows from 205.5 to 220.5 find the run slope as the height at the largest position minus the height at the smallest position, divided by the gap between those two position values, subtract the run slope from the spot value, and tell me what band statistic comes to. 48.3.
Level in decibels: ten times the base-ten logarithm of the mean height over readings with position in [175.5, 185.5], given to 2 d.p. 16.69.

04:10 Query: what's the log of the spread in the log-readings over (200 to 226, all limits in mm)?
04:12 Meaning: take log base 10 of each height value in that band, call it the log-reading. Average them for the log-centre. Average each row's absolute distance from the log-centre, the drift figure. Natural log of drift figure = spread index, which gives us -5.0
